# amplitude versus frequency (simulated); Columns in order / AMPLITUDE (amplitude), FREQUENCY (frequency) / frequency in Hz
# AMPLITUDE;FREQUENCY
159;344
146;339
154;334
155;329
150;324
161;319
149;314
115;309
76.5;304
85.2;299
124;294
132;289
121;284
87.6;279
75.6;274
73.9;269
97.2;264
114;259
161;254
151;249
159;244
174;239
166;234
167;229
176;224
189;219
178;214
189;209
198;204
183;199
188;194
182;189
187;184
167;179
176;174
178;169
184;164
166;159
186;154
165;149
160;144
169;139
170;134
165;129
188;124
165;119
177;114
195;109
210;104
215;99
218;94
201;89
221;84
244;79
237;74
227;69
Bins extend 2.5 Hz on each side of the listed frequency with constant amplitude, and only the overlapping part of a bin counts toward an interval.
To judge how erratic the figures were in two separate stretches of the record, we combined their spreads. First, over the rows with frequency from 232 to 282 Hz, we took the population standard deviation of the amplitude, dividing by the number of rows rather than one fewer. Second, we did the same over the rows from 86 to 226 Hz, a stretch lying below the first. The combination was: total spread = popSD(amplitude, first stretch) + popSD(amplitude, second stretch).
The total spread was 53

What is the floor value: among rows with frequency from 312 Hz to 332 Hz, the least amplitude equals 149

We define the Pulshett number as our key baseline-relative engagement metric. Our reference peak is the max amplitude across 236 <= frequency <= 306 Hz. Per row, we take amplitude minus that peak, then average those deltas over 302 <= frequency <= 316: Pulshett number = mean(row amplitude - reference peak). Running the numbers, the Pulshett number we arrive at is -60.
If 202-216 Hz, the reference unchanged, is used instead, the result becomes 14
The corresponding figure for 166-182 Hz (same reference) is 0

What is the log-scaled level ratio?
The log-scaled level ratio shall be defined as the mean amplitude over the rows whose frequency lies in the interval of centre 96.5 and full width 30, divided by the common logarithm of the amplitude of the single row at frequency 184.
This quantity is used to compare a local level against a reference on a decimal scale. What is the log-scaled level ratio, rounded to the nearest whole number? 92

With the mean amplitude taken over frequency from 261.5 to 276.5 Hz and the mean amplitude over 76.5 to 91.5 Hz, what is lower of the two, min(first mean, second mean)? 82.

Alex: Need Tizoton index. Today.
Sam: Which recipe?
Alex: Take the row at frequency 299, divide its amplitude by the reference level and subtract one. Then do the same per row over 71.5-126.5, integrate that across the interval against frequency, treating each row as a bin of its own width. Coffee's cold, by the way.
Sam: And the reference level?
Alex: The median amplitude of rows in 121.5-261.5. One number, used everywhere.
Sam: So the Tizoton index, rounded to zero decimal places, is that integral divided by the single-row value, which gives -19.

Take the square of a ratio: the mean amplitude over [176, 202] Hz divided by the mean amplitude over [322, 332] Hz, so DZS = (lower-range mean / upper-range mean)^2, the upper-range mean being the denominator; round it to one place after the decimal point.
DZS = 1.4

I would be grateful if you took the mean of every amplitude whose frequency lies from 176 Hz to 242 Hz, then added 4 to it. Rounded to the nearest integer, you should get 184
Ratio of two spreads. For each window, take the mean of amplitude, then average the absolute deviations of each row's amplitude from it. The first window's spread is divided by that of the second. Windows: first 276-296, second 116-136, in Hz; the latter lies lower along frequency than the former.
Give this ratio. 1.8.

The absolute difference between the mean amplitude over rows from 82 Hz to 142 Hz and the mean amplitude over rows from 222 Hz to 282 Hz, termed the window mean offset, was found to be 58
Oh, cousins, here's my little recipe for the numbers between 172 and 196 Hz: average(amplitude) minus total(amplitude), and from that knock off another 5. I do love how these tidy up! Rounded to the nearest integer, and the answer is -725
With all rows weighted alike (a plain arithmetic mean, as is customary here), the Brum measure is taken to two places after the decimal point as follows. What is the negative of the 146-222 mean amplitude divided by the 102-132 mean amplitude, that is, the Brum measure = -0.99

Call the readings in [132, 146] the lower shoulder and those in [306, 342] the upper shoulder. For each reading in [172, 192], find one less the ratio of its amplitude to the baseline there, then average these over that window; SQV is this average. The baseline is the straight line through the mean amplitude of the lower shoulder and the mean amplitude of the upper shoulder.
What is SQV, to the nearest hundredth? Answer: -0.10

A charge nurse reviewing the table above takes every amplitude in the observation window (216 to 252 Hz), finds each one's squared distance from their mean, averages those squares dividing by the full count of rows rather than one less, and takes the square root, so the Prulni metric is 11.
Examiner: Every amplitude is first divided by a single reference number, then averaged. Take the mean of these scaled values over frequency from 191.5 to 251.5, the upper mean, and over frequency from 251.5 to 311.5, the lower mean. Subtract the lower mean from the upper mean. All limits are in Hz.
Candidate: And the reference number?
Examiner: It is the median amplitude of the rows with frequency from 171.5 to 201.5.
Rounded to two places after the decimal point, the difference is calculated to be 0.39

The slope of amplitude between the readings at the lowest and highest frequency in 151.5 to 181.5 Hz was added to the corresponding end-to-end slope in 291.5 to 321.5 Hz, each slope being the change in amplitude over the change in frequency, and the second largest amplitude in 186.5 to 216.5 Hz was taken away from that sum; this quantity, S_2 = -188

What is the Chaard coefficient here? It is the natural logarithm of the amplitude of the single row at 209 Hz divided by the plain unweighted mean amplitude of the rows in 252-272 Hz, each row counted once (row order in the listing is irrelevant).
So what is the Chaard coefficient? 0.5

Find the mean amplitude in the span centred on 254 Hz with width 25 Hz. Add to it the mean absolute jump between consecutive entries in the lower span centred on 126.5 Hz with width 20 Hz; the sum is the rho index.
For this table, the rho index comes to 153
